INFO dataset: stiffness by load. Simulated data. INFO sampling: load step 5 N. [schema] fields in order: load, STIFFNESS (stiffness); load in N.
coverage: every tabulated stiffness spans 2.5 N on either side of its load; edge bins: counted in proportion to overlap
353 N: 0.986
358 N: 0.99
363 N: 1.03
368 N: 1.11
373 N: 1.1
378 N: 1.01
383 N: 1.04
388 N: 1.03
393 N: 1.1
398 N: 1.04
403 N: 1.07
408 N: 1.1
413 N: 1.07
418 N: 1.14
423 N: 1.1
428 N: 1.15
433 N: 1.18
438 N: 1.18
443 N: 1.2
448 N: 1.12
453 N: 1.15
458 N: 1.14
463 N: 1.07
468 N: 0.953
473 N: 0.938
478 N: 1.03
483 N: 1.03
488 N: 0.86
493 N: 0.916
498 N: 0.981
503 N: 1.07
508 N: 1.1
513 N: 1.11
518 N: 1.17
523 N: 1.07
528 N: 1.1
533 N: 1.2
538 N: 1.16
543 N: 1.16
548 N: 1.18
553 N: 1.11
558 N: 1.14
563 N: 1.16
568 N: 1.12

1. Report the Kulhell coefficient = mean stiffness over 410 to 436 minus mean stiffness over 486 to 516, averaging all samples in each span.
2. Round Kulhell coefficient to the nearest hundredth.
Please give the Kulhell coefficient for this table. 0.12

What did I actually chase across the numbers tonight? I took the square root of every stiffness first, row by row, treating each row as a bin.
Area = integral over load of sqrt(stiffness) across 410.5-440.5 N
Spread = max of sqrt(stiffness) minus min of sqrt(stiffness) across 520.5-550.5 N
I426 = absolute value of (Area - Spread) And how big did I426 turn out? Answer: 31.9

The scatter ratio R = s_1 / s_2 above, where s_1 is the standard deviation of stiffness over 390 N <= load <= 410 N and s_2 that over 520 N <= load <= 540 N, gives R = 0.49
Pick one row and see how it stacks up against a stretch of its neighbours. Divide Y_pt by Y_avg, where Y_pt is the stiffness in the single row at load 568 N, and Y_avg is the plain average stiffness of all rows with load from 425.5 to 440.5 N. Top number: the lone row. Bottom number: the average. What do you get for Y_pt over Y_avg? 0.96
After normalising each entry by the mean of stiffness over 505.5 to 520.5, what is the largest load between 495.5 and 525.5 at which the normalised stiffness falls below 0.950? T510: 523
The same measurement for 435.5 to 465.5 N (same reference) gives 463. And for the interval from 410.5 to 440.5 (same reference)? 413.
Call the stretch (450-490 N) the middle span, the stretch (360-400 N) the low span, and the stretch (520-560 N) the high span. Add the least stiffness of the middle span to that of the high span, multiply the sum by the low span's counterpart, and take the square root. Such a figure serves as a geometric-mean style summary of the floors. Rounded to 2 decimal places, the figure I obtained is 1.40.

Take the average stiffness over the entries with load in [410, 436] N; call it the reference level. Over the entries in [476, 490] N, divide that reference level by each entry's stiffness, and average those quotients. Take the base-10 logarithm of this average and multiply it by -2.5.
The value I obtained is -0.17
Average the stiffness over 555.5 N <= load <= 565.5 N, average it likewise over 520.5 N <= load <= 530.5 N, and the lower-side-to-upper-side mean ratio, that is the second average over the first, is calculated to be 0.94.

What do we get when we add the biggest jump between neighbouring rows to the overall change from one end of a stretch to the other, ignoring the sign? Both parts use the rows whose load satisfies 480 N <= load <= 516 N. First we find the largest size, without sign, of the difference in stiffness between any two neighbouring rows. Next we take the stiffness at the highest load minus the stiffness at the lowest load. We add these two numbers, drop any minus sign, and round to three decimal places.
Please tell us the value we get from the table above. 0.250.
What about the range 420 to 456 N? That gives 0.130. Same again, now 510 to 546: 0.150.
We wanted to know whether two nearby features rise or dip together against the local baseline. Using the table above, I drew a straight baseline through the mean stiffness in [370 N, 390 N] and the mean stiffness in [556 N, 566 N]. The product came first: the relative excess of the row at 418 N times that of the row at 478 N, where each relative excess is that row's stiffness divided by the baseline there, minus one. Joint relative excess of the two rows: -0.004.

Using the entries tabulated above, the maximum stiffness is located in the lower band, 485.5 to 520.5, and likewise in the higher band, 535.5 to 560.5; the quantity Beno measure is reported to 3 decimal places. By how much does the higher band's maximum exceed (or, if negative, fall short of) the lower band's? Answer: 0.010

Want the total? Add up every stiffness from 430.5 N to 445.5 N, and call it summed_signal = 3.6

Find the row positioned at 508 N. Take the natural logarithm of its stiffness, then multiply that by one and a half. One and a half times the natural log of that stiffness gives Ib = 0.14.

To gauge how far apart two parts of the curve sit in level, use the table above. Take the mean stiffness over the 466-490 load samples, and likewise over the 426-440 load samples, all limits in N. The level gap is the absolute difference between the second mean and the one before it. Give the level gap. 0.21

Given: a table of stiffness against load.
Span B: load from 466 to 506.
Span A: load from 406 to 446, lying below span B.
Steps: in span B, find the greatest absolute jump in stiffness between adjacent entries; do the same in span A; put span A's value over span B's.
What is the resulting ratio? 0.41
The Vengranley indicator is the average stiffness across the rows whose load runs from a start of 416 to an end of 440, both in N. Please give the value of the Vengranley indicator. 1.15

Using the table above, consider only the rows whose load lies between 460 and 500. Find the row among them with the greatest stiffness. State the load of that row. 463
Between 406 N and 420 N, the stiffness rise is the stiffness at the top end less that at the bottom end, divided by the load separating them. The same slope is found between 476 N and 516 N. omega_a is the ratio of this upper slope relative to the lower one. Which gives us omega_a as 0.6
